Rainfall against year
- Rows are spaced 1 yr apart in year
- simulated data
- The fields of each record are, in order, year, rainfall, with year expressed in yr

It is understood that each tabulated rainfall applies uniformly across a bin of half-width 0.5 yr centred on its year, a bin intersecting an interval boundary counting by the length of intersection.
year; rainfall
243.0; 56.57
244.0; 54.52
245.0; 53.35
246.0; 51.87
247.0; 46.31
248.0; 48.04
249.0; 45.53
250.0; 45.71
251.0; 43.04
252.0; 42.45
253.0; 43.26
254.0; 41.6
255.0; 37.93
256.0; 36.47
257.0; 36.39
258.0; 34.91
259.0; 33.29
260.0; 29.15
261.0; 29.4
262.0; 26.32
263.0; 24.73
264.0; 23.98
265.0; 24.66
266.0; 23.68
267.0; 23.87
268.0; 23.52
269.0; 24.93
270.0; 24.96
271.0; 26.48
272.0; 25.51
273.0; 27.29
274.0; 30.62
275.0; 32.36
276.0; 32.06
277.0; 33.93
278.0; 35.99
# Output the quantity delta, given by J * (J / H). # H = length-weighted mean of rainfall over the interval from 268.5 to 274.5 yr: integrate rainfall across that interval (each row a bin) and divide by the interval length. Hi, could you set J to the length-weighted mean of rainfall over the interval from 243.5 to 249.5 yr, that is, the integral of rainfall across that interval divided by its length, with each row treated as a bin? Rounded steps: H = 27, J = 50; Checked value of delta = 94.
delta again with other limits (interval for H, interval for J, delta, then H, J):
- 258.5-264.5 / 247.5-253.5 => 72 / 28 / 45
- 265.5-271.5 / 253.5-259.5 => 55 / 25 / 37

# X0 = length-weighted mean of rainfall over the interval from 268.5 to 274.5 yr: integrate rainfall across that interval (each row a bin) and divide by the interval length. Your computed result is 27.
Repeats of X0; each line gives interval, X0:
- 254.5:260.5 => 35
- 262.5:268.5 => 24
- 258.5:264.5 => 28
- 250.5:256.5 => 41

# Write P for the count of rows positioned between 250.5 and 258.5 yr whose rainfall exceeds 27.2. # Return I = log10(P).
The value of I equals 0.90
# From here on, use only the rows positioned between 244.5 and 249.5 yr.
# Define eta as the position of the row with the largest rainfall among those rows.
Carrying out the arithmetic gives 245.0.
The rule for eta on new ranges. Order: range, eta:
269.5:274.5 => 274.0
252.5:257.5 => 253.0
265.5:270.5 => 270.0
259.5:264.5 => 261.0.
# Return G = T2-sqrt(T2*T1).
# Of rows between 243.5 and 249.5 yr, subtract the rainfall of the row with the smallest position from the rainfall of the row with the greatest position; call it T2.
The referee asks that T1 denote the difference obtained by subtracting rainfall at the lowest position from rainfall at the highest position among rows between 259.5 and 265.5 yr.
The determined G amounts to -15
